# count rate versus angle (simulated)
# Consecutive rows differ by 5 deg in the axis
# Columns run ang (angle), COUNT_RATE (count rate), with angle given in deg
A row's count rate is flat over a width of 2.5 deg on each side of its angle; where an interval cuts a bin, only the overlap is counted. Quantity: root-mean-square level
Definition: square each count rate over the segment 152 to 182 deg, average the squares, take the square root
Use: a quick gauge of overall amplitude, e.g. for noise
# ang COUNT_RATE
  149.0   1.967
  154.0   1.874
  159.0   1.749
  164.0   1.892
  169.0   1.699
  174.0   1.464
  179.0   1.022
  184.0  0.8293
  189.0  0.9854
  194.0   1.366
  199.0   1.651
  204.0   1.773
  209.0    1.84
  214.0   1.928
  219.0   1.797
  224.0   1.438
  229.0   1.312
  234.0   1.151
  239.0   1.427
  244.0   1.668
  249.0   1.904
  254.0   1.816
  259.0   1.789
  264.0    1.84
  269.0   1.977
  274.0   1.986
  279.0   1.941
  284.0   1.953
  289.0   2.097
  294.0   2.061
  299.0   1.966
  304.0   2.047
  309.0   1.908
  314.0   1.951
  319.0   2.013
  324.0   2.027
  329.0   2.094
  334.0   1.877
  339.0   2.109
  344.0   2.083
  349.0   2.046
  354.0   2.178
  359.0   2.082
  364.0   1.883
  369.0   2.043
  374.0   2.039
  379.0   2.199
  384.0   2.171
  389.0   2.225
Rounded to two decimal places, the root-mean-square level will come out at 1.64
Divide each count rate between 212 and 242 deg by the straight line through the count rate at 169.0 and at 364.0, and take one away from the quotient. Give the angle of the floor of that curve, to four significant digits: 234.0 deg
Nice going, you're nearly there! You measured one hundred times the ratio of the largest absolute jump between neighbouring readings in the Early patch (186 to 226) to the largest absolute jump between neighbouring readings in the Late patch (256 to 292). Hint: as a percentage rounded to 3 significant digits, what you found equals 264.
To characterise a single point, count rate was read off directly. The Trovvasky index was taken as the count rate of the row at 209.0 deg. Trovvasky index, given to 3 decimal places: 1.840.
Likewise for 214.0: 1.928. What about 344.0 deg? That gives 2.083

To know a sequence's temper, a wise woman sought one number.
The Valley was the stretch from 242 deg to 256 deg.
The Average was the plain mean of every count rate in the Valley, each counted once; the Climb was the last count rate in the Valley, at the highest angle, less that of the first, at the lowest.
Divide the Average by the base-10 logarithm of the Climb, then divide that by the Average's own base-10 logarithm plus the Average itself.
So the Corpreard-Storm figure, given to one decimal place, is -1.1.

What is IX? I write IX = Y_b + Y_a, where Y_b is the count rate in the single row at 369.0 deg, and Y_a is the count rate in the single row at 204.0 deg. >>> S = 3.82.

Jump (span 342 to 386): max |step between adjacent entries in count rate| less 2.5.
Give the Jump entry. -2.30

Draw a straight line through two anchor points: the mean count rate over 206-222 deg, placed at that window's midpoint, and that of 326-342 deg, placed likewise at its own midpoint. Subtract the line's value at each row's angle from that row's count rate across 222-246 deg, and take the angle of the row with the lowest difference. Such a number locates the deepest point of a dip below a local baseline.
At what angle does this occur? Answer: 234.0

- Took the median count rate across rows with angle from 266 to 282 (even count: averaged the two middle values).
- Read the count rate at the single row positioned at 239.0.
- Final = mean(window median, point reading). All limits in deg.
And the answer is 1.7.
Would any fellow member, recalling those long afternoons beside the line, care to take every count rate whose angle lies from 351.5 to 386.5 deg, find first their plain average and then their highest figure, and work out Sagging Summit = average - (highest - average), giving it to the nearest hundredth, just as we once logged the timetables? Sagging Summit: 1.97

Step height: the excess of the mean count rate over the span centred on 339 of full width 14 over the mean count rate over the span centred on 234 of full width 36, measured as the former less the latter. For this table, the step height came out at 0.49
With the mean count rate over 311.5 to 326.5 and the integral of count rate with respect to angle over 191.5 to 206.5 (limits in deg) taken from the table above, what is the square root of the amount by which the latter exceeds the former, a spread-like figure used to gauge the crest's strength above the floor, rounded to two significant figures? 4.7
